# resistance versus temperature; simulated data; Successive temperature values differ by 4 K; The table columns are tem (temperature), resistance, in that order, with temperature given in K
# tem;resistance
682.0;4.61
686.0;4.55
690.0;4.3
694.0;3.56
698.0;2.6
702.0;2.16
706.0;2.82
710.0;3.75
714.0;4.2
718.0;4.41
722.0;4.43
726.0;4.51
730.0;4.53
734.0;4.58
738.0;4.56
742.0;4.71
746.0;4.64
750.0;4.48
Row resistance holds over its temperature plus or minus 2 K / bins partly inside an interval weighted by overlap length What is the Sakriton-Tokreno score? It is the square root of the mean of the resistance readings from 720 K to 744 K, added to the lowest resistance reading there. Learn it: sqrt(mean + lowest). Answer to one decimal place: 3.0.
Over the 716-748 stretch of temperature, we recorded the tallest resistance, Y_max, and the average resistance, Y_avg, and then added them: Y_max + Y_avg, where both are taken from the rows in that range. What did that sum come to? 9.3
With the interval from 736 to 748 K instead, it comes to 9.3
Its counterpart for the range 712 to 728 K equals 8.9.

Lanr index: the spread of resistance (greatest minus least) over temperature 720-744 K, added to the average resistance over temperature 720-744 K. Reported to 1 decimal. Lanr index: 4.8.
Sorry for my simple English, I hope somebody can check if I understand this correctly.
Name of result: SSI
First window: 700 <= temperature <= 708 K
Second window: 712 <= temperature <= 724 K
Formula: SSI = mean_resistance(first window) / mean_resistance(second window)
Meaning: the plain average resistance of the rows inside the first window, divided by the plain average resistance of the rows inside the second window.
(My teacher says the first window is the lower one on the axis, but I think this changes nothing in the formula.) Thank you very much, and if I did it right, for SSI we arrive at 0.57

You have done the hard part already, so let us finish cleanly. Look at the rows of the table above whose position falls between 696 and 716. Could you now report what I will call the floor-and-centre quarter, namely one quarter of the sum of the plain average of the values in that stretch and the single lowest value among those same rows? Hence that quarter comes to 1.3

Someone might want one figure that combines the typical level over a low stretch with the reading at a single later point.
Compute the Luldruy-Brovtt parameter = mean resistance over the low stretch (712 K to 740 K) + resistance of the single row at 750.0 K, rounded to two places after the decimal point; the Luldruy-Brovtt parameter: 8.94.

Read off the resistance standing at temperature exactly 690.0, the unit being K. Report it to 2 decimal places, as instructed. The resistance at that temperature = 4.30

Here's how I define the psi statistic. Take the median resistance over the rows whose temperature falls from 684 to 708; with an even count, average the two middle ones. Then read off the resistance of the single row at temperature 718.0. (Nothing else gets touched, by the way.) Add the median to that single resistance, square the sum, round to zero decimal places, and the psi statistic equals 58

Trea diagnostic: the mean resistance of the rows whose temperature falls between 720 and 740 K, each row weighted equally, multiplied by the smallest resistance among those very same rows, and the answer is 20.0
